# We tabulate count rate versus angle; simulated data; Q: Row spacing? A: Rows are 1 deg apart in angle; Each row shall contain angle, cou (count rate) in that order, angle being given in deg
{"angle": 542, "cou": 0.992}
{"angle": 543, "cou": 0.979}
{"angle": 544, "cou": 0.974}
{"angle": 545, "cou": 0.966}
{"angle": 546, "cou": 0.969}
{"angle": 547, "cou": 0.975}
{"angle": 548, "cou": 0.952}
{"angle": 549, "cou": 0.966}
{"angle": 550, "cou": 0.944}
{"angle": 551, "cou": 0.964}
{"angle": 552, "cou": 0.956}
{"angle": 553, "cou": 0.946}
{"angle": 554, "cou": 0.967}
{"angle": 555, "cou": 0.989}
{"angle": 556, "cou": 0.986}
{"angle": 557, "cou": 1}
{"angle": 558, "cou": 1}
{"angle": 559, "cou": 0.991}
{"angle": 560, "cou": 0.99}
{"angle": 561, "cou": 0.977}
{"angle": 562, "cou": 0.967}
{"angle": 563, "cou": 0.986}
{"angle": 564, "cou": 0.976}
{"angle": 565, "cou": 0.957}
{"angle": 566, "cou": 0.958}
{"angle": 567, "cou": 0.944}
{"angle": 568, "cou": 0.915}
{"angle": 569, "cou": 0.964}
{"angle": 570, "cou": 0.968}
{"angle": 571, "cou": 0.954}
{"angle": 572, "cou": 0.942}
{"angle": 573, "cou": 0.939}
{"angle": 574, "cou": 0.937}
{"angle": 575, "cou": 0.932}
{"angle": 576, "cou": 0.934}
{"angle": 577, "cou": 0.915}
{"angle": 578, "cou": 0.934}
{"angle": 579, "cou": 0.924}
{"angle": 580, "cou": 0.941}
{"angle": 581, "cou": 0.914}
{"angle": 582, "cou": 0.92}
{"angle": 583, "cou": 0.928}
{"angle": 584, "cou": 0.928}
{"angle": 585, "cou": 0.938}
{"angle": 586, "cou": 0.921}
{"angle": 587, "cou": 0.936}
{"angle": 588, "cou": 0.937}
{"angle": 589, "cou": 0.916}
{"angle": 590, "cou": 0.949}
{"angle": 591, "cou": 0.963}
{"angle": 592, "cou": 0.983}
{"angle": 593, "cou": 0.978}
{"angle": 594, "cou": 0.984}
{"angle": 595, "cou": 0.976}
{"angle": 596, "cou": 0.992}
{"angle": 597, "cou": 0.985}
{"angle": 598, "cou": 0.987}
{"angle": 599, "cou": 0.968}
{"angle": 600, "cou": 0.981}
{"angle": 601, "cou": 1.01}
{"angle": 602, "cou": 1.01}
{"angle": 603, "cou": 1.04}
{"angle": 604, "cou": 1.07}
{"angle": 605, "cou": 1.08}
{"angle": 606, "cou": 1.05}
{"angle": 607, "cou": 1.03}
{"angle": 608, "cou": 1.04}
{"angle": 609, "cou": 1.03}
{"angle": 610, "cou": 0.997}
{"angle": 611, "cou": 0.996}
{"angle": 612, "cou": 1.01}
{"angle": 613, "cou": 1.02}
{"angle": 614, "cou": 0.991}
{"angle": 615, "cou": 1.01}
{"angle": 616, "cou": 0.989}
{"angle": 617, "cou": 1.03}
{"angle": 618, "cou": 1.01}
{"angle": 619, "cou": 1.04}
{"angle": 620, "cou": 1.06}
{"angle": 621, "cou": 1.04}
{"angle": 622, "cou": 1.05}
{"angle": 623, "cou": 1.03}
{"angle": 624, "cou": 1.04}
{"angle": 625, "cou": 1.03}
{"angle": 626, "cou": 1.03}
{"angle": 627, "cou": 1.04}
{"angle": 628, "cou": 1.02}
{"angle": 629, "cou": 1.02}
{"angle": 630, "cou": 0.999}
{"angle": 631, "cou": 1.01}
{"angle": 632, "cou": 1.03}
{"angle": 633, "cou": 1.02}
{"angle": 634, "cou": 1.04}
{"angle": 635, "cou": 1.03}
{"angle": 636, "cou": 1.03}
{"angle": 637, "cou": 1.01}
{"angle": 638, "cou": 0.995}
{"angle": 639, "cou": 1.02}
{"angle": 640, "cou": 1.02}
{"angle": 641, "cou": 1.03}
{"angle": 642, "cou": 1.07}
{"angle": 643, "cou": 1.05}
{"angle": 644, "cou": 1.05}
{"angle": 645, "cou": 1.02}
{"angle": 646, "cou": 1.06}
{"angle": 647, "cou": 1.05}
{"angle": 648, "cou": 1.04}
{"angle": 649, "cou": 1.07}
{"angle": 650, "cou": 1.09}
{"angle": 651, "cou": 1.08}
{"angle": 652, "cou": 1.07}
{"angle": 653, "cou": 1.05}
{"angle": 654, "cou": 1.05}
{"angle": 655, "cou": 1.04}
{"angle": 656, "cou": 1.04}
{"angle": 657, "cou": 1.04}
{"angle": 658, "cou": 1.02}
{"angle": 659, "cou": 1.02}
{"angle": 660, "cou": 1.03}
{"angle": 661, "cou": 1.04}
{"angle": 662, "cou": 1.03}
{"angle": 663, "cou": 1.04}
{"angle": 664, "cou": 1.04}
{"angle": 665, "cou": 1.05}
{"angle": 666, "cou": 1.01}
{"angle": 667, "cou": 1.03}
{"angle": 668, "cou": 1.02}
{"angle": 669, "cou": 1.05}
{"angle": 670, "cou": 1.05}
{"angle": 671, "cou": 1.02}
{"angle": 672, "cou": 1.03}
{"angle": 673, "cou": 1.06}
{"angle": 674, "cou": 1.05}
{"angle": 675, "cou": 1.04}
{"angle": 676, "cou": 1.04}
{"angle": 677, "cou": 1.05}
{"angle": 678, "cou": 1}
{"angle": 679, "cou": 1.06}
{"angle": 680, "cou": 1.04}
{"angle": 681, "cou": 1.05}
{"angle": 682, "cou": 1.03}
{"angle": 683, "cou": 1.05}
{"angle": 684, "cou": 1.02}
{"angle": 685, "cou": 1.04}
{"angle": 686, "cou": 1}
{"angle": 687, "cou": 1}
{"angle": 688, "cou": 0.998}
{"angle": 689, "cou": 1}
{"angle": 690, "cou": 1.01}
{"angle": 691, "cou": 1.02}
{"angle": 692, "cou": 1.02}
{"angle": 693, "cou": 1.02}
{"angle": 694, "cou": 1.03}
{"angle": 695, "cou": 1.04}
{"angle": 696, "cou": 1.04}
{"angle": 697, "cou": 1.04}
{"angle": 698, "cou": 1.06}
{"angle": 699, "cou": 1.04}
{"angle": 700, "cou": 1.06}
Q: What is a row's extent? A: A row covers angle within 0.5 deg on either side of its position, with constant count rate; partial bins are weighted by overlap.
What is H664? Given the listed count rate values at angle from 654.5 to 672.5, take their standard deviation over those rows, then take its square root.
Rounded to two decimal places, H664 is 0.11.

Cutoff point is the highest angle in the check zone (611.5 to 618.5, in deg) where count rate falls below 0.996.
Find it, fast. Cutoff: 616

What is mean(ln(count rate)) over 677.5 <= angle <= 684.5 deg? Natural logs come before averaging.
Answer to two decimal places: 0.03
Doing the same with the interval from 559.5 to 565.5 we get -0.02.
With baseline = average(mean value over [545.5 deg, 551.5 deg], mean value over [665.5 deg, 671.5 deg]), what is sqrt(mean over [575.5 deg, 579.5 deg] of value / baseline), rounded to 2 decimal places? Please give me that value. 0.96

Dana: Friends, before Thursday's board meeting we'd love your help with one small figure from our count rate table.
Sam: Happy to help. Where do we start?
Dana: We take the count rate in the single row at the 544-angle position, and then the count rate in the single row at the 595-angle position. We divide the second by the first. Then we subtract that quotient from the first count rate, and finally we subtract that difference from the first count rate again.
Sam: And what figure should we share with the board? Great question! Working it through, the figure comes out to 1.00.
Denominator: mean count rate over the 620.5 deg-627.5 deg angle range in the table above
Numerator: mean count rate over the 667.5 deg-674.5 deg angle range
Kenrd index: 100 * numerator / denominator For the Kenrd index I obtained 100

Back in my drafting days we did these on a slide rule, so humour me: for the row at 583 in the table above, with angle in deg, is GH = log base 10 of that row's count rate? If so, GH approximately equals -0.032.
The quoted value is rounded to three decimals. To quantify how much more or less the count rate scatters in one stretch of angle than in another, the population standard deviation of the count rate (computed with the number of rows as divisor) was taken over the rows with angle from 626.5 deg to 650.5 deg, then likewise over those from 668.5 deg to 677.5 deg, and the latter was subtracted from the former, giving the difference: 0.011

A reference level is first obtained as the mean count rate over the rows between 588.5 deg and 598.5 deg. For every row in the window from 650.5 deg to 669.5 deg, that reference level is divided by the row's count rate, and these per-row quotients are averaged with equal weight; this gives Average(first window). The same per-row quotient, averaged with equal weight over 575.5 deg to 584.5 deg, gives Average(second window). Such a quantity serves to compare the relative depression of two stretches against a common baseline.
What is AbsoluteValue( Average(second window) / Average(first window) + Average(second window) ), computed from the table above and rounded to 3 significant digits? 2.17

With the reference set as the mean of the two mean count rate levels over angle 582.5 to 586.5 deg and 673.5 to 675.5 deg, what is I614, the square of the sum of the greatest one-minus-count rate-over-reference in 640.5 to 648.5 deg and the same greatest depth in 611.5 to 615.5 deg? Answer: 0.0014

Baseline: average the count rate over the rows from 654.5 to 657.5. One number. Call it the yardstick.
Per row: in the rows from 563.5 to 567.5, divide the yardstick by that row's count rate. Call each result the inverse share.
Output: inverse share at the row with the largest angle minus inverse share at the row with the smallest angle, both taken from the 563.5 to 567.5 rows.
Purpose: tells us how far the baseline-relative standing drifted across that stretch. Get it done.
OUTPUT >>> 0.04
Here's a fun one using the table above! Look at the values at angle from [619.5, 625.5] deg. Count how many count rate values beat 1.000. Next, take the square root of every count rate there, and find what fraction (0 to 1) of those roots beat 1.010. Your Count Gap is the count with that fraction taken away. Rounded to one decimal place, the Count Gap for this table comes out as 5.0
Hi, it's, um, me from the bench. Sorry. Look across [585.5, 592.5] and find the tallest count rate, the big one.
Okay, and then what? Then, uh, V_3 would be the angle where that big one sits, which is 592 deg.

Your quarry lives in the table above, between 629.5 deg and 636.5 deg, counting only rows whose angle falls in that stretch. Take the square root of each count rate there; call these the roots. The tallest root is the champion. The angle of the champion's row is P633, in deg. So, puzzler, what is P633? 634 deg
